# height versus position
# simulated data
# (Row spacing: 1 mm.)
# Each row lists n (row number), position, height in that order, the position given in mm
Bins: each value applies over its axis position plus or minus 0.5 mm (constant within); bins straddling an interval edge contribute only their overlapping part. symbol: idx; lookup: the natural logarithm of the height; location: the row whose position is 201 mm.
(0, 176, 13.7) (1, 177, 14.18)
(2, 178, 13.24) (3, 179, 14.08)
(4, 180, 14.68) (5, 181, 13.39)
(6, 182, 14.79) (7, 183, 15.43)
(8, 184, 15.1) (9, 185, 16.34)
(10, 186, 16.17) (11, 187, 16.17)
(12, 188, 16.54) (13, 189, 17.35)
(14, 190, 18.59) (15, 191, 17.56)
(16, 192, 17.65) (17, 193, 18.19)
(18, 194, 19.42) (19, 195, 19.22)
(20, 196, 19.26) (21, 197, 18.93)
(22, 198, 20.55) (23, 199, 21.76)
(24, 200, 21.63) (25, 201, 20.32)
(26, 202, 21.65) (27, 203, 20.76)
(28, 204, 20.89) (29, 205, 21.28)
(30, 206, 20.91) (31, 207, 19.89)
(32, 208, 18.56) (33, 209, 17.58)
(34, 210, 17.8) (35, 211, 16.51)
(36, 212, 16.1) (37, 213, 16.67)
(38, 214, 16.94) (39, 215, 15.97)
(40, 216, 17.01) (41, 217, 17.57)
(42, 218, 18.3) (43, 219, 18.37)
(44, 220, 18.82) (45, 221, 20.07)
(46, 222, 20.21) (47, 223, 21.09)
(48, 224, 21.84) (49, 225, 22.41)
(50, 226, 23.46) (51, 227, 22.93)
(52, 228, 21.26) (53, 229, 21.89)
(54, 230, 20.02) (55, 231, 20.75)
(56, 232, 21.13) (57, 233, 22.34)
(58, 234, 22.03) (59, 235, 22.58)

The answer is 3.01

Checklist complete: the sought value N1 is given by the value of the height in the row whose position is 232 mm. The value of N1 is 21.13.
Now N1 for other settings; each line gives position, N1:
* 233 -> 22.34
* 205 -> 21.28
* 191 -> 17.56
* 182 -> 14.79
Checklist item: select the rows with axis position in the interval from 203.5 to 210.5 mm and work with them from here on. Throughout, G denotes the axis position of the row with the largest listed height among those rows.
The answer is 205 mm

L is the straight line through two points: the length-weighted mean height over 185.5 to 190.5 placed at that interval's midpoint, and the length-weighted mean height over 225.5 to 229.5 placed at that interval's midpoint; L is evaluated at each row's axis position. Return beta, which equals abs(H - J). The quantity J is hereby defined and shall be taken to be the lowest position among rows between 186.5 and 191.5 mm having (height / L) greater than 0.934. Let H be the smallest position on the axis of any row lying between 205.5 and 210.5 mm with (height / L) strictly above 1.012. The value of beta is 19 mm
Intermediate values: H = 206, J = 187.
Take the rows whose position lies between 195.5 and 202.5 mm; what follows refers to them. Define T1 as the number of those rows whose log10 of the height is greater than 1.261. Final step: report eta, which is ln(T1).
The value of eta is 1.9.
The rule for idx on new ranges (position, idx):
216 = 2.83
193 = 2.90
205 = 3.06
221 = 3.00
